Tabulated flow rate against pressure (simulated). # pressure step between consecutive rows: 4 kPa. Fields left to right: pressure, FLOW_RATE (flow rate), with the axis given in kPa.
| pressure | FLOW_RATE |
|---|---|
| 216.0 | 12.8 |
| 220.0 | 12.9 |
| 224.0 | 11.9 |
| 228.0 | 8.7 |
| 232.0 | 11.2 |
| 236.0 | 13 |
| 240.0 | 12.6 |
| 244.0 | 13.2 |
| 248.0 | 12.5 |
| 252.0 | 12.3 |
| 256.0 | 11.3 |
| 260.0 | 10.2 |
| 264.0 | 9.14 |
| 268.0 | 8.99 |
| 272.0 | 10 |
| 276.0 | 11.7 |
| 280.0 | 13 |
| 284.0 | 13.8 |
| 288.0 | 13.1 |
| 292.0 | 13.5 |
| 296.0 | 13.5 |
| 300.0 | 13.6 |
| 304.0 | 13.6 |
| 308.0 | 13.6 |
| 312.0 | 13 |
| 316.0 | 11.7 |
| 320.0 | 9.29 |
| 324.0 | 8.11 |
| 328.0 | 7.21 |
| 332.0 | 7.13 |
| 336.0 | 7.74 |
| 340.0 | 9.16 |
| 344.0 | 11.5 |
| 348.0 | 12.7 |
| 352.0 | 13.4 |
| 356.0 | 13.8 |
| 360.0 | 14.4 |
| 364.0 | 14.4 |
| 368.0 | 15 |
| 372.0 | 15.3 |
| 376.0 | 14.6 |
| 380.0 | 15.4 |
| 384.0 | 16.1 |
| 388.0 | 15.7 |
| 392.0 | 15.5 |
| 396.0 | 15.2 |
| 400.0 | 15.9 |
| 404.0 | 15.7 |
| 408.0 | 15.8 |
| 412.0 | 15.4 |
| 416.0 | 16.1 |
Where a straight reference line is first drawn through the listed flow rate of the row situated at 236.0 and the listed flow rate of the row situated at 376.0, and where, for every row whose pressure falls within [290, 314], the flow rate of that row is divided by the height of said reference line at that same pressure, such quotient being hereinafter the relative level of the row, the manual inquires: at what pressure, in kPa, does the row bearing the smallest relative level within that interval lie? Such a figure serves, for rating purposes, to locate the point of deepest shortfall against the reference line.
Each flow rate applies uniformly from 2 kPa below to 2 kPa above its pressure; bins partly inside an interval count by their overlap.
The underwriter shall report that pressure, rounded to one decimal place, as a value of 312.0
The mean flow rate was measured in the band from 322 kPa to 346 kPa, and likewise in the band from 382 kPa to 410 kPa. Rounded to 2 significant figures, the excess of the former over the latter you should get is -7.2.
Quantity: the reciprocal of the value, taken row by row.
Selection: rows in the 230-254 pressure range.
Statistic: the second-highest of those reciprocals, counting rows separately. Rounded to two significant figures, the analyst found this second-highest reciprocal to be 0.081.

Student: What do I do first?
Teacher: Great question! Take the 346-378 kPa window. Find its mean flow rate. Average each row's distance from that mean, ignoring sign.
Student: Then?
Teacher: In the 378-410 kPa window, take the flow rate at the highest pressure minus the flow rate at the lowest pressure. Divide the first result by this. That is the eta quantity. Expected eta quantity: 1.7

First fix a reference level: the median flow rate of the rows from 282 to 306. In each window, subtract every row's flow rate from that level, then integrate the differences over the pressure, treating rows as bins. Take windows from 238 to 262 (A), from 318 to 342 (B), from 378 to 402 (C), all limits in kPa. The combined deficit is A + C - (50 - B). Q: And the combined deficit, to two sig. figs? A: 67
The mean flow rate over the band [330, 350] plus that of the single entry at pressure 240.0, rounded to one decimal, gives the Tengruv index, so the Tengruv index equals 22.2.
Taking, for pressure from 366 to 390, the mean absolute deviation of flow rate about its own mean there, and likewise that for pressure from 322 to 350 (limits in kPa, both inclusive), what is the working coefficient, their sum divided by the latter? 1.2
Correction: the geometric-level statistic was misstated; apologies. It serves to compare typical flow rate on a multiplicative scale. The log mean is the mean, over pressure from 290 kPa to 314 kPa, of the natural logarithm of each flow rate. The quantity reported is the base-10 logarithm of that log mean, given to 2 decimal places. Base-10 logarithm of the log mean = 0.41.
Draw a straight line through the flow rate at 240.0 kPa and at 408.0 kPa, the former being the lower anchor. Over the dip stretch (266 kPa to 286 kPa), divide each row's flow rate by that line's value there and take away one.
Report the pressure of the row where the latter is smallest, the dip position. 268.0 kPa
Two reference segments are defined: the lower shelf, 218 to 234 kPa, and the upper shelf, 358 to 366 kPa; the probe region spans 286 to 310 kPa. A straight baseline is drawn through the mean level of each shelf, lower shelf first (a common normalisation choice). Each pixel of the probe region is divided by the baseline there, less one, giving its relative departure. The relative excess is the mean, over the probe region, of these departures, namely 0.05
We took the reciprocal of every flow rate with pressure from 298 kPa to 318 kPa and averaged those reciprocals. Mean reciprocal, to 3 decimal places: 0.077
